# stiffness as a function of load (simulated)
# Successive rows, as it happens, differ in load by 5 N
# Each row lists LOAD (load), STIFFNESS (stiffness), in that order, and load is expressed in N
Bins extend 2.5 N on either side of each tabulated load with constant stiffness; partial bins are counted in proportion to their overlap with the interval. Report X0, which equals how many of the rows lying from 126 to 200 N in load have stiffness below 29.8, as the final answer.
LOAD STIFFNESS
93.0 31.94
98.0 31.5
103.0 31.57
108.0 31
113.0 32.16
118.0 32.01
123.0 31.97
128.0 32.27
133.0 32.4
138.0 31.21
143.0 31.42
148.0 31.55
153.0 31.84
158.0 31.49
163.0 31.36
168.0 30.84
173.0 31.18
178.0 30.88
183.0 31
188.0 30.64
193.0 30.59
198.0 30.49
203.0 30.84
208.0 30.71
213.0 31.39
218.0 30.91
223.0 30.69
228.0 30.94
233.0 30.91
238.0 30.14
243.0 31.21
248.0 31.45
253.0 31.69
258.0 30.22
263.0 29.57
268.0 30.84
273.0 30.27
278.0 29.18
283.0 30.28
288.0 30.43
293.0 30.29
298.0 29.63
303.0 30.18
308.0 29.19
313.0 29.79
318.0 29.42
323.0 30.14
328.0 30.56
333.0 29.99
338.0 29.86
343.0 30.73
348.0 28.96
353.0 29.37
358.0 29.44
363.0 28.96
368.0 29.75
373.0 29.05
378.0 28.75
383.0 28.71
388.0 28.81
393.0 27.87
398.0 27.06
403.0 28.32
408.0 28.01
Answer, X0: 0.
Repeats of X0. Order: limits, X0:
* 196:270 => 1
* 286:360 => 7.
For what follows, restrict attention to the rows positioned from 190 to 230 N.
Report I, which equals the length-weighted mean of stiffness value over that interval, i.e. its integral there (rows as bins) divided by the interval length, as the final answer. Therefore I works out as 30.8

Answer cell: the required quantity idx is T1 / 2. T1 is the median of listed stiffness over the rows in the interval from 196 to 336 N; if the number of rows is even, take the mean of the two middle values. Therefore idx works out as 15.2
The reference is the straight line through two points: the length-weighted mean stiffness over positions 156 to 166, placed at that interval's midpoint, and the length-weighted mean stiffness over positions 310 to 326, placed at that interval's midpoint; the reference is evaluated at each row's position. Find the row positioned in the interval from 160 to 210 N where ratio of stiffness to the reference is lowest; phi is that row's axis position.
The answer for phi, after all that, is 198.0 N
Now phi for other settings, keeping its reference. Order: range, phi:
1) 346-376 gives 348.0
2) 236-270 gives 263.0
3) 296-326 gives 308.0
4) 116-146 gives 138.0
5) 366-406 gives 398.0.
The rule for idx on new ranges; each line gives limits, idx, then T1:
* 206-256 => 15.5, 30.9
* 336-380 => 14.7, 29.4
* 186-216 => 15.3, 30.7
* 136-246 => 15.5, 30.9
